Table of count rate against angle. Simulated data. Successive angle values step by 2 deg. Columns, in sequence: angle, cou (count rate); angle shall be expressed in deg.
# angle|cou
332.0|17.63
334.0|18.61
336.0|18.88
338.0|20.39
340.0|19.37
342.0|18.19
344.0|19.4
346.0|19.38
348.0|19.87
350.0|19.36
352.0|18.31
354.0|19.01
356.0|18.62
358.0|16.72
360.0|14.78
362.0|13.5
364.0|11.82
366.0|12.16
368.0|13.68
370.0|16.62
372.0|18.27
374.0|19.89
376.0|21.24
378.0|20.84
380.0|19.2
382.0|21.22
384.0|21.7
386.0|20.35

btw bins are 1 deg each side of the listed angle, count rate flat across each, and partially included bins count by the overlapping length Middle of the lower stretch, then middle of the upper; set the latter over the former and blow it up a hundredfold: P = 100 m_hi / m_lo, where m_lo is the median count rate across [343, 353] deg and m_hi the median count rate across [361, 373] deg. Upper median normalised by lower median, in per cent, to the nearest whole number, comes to 70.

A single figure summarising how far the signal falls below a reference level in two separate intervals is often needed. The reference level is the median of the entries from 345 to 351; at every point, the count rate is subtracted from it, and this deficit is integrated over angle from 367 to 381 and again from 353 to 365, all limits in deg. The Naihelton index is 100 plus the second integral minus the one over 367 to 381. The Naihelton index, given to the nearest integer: 132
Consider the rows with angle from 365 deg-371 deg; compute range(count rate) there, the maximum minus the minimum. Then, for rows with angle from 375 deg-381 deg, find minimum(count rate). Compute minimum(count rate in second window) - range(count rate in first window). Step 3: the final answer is 14.7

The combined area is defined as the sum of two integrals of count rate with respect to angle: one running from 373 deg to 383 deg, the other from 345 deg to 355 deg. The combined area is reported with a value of 397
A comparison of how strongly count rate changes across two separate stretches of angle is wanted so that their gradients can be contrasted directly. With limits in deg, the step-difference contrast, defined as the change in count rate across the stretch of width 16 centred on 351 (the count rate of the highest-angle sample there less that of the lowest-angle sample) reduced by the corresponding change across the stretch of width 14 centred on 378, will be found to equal -6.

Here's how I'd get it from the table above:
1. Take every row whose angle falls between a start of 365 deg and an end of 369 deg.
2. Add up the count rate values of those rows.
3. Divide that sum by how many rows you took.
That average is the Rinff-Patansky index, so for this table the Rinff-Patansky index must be 12.9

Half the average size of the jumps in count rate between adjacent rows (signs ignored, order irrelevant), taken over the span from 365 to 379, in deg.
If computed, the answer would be 0.79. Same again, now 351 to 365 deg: 0.66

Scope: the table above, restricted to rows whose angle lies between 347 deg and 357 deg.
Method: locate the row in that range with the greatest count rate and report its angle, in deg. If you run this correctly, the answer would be 348.0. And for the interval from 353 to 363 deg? 354.0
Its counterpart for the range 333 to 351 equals 338.0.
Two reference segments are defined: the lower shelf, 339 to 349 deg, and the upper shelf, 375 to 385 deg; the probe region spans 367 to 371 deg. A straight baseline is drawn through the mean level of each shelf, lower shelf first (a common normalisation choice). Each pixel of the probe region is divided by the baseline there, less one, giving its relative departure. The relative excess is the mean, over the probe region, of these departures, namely -0.26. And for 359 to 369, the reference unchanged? -0.34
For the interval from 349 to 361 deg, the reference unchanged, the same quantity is -0.10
